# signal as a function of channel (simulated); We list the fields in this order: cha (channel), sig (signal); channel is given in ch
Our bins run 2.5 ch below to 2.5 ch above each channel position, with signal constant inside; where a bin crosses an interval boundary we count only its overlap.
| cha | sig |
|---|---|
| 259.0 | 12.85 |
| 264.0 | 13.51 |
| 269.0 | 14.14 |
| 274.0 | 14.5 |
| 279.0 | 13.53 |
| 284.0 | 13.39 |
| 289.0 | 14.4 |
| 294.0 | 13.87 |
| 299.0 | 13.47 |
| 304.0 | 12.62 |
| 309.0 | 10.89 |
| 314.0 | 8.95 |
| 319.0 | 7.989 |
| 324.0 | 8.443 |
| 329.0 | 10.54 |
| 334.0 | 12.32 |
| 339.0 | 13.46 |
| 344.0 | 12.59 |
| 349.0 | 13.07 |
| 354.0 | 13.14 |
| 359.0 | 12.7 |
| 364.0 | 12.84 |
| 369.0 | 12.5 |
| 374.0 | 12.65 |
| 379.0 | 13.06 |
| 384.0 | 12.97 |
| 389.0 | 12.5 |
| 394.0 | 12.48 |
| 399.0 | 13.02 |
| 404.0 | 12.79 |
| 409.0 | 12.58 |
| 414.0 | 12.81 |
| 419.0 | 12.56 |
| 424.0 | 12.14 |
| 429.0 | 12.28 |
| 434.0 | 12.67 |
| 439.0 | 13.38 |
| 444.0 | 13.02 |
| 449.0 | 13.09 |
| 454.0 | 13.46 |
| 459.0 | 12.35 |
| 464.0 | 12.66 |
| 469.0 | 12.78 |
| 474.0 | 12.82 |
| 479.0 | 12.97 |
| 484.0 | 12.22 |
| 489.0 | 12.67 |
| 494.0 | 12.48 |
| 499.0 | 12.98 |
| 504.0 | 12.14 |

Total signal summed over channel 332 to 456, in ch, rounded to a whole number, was 320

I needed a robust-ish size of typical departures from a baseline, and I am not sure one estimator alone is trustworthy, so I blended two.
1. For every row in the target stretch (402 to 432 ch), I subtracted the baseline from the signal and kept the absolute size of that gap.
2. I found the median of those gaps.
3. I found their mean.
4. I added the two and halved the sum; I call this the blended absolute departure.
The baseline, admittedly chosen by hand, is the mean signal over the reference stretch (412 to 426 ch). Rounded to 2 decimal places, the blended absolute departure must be 0.24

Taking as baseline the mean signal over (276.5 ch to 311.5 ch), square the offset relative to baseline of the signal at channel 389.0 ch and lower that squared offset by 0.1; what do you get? 0.35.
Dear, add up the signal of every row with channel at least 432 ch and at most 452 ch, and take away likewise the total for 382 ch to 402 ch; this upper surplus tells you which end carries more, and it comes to 1.2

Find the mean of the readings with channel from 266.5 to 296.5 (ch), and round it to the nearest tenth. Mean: 14.0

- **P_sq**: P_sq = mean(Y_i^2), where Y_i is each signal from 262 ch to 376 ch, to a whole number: 157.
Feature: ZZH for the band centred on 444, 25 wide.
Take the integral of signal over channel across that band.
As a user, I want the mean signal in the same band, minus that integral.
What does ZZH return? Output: -315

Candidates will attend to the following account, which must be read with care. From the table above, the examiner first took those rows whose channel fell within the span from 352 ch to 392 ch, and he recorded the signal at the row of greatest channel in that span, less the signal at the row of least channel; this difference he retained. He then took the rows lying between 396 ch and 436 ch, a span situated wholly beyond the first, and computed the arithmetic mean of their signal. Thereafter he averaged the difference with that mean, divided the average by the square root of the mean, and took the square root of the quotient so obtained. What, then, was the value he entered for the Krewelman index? 1.30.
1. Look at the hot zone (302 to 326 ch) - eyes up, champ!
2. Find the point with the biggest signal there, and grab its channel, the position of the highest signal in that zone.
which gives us 304.0 ch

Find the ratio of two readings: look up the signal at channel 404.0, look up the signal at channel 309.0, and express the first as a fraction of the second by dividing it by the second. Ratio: 1.17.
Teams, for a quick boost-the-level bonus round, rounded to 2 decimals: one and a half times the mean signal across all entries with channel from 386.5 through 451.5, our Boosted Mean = 19.08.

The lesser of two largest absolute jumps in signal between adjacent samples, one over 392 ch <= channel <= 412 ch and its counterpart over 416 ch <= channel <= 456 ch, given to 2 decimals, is 0.54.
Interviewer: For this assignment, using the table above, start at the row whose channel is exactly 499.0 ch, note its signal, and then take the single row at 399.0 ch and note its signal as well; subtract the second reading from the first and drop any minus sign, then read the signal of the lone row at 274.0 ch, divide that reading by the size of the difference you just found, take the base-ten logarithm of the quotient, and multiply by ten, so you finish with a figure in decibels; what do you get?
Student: 25.6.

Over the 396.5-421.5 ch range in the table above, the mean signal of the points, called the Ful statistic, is 12.8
